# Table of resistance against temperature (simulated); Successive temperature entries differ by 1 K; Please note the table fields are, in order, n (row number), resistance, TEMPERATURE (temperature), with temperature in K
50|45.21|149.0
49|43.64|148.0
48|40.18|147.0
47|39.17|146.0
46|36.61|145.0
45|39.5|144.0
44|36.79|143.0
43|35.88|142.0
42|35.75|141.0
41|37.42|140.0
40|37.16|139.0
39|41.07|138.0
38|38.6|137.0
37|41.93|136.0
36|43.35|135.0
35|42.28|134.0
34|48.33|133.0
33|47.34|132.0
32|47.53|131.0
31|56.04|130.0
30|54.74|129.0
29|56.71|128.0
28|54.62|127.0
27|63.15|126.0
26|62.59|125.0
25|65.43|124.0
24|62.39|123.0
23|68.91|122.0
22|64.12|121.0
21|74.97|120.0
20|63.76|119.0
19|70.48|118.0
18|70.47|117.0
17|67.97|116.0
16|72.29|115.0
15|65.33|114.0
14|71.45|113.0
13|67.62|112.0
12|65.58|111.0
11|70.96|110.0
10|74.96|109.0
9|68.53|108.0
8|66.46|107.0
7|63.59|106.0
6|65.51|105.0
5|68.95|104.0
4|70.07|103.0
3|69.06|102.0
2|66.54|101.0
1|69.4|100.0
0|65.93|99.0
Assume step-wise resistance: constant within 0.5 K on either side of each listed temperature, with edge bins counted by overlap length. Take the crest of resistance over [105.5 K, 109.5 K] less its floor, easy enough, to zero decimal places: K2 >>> 11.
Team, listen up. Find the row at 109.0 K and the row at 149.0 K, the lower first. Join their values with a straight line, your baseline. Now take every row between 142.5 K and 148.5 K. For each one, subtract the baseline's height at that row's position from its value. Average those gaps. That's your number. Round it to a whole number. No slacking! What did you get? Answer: -8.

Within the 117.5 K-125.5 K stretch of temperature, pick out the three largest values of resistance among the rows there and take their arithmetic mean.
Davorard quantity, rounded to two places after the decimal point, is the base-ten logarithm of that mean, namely 1.85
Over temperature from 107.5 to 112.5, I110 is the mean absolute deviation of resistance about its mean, 2.7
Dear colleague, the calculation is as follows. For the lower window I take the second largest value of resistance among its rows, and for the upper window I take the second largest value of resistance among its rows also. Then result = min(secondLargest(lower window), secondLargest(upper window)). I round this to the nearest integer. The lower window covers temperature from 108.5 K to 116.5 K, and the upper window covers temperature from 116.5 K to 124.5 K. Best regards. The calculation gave 70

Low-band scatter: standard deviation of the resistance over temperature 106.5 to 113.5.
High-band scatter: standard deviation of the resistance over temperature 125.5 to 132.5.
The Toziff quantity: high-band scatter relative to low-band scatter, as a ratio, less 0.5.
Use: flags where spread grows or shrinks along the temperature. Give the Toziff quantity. 1.18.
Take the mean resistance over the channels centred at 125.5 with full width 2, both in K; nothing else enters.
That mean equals 63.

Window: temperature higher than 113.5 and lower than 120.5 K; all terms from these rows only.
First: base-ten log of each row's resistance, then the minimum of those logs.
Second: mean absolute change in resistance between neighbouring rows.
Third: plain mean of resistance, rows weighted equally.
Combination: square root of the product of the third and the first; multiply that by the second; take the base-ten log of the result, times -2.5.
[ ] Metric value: -4.4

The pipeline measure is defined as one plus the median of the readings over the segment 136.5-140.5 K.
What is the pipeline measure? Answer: 39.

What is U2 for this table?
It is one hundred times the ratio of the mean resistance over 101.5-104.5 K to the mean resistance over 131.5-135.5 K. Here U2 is 153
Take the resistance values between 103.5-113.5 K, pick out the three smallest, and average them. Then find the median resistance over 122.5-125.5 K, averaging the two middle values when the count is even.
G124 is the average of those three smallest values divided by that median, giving 1.04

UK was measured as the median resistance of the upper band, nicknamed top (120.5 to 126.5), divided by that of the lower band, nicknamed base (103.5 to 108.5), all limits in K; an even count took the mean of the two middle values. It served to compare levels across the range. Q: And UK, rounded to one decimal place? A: 1.0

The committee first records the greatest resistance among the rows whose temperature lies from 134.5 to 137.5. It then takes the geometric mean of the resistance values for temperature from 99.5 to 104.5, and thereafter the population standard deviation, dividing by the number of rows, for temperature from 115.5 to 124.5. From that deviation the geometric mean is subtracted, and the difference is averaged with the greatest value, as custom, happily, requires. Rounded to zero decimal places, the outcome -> -11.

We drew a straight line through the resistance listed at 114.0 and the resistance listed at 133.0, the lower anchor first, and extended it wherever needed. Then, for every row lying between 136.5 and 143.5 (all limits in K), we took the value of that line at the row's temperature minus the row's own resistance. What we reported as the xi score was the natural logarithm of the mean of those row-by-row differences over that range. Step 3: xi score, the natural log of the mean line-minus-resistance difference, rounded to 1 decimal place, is 1.5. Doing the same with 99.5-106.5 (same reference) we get 2.0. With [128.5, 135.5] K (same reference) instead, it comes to -0.3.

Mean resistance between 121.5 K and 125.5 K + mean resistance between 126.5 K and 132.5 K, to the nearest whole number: 118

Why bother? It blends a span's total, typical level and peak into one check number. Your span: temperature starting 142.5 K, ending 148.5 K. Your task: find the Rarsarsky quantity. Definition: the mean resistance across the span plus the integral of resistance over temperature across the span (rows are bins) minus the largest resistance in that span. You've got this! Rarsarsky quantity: 232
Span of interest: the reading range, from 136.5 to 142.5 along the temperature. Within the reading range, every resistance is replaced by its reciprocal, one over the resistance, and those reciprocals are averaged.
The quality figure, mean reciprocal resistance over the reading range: 0.0266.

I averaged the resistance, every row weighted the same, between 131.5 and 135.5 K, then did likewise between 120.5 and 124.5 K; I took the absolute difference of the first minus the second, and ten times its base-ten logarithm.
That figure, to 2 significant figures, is 13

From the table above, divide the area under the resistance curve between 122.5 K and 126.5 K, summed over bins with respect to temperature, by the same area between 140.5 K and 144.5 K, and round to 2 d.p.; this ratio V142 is 1.71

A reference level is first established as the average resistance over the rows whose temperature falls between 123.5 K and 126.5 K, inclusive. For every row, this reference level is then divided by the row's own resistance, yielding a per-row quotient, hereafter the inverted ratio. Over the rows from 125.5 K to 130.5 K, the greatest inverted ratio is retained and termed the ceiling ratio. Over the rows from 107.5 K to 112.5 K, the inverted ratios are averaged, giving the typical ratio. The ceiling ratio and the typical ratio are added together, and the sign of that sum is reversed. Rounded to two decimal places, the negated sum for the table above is -2.09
